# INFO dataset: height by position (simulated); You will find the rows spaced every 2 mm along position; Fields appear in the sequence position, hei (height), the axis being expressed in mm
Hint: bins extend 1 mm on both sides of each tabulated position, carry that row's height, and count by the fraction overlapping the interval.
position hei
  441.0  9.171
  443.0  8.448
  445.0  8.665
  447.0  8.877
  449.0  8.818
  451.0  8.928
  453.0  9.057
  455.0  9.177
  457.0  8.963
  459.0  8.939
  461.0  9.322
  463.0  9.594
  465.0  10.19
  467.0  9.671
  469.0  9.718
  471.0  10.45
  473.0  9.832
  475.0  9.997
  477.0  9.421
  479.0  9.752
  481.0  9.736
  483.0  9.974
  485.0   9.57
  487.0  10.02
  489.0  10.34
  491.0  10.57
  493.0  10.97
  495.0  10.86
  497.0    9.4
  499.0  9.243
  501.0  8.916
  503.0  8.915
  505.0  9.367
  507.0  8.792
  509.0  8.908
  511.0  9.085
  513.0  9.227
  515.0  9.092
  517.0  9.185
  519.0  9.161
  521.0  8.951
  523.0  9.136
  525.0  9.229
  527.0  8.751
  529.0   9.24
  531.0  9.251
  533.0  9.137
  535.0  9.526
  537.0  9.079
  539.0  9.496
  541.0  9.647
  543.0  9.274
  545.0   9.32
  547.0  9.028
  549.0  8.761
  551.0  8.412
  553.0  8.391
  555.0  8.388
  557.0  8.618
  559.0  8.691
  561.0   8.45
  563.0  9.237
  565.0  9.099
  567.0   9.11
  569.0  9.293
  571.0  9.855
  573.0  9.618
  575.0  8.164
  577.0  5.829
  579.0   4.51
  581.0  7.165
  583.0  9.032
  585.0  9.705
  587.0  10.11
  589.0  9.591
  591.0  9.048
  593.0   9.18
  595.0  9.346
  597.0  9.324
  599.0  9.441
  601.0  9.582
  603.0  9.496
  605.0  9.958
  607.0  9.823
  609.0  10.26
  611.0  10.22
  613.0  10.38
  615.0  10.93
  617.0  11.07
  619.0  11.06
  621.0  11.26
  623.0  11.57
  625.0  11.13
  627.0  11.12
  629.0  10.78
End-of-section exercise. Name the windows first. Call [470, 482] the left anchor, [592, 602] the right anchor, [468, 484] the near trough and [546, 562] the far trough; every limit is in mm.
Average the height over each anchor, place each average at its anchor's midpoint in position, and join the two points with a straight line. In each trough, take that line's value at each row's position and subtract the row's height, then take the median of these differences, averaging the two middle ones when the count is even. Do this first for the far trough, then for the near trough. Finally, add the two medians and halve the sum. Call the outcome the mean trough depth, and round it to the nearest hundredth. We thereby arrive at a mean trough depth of 0.53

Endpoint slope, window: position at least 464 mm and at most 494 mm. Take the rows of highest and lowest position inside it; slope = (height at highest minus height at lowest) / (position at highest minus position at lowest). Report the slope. 0.03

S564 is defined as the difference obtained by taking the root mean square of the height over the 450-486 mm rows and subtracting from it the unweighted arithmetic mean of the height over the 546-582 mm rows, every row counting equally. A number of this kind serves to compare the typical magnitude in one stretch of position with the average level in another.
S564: 1.21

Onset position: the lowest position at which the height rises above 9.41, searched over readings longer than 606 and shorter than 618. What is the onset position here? 607.0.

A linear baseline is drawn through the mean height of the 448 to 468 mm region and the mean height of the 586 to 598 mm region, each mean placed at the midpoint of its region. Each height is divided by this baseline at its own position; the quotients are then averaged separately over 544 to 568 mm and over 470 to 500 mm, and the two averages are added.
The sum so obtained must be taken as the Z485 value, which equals 2.01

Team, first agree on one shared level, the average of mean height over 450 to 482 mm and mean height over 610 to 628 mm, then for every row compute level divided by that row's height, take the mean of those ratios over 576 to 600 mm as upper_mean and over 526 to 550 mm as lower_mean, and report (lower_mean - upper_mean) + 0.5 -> 0.34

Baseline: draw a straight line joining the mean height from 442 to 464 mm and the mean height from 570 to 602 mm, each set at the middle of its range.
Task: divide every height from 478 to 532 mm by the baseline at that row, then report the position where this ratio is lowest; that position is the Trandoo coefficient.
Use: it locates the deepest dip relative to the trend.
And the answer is 527.0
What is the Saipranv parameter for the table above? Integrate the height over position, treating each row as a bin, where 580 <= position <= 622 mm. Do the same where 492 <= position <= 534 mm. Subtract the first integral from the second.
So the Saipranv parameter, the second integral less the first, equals -22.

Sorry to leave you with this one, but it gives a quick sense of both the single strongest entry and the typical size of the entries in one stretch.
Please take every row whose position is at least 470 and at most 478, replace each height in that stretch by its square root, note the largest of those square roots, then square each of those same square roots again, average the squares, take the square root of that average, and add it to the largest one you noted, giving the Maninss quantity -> 6.38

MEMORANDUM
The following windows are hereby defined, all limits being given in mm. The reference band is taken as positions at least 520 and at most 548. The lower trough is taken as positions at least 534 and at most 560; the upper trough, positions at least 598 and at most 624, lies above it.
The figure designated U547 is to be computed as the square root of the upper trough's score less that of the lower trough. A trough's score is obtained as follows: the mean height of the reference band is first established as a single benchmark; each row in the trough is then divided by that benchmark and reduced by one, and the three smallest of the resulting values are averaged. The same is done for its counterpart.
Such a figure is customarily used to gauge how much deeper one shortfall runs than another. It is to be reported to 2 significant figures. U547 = 0.35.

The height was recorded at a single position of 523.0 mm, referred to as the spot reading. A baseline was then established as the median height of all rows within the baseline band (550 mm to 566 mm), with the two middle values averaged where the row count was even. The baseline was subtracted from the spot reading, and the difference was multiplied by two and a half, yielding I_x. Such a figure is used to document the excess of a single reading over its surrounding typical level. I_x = 1.5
